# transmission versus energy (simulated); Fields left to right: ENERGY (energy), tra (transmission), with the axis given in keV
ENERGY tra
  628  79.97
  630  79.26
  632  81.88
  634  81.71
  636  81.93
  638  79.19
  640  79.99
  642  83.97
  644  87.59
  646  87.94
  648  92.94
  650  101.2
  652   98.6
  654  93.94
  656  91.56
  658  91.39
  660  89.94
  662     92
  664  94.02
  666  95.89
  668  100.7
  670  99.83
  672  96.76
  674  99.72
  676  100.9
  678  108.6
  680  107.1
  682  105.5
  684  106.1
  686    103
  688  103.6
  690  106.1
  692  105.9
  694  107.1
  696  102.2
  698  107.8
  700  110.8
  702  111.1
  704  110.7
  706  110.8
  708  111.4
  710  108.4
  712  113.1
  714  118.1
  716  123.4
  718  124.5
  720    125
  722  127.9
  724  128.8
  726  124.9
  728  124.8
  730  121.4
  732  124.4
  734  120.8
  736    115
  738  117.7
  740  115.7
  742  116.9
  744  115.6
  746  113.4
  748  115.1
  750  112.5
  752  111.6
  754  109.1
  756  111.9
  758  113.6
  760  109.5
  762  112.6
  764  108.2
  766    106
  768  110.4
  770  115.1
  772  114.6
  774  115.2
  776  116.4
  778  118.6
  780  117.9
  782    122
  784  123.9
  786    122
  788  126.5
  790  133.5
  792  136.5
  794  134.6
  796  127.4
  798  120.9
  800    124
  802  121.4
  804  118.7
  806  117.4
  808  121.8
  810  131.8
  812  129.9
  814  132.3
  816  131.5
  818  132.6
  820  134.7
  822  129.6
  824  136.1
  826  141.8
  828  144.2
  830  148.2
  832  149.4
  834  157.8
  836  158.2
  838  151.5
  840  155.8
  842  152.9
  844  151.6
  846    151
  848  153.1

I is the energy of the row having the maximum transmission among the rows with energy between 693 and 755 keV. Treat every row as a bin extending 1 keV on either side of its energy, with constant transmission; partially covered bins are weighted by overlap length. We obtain 724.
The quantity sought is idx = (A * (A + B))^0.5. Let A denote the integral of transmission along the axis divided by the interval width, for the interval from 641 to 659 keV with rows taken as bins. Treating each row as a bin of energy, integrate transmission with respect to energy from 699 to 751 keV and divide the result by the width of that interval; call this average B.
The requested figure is 139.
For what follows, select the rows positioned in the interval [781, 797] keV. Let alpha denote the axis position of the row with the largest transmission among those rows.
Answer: 792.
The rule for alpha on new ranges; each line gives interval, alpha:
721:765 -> 724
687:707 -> 702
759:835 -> 834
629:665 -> 650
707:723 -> 722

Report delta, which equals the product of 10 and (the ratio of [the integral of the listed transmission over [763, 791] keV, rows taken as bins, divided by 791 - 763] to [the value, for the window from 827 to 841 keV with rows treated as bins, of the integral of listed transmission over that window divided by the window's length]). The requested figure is 7.7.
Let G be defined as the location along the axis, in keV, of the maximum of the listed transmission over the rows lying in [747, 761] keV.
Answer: 748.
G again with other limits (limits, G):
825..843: 836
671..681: 678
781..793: 792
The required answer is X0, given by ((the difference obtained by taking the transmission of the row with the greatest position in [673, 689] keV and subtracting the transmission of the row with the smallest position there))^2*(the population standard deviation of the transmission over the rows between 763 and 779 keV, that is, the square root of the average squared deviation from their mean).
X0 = 61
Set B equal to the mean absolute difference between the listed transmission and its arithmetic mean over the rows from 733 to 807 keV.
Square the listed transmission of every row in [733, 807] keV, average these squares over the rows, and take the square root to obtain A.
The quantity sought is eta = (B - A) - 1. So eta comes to -114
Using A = 118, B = 5.4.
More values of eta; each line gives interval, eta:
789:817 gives -123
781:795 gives -124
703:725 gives -113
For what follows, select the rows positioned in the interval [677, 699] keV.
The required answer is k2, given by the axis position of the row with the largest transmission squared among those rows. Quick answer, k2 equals 678 keV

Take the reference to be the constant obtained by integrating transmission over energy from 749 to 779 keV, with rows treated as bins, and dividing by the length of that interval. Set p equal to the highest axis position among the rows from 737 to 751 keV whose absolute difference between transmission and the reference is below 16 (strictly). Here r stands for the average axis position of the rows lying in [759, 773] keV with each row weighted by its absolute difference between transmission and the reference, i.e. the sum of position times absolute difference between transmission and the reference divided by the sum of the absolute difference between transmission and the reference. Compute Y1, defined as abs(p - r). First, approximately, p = 750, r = 766.1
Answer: 16.1 keV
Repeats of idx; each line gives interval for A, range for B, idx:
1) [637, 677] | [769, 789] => 140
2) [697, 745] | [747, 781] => 165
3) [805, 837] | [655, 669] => 178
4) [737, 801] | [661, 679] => 160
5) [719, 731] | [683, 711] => 171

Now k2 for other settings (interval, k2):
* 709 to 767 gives 724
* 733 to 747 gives 734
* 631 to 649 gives 648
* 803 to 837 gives 836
